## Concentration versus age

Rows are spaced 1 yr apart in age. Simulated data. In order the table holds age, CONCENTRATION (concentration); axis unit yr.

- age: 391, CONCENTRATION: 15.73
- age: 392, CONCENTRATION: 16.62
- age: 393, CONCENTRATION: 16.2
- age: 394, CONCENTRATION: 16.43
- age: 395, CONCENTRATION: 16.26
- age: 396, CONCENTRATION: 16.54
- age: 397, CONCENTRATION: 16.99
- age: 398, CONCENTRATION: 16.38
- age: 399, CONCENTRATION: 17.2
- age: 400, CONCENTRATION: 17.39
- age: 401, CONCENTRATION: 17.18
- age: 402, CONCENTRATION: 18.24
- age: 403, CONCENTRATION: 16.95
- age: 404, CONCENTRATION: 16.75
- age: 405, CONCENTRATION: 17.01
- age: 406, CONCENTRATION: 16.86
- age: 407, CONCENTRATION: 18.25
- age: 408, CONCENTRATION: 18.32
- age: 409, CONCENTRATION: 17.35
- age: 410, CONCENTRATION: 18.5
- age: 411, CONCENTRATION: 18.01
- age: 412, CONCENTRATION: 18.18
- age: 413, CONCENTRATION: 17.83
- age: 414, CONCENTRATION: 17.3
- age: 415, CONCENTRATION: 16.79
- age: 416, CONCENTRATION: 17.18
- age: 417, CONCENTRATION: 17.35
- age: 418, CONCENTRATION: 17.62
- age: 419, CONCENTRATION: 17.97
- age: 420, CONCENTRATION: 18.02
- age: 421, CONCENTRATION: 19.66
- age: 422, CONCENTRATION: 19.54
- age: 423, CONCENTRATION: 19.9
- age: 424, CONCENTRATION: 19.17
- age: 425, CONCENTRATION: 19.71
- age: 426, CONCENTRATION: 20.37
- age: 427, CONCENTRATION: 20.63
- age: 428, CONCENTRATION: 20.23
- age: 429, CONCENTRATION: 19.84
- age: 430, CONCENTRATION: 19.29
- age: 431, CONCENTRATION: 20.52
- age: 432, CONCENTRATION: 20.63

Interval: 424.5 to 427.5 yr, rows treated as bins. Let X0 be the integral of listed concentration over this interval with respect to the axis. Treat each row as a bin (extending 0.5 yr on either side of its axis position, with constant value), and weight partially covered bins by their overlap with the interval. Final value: 60.7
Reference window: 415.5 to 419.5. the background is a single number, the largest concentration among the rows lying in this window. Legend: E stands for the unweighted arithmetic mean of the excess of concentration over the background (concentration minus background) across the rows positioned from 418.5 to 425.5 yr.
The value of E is 1.2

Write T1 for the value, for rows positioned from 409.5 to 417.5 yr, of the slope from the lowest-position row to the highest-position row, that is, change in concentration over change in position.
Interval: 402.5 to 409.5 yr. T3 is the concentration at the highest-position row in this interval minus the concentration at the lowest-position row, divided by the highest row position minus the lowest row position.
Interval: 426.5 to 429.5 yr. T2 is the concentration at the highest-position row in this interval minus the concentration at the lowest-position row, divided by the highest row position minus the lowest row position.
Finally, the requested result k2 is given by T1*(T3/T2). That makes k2 0.03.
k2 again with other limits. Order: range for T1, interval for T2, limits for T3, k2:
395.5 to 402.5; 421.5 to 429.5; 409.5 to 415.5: -2.26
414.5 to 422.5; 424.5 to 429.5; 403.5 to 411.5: 2.18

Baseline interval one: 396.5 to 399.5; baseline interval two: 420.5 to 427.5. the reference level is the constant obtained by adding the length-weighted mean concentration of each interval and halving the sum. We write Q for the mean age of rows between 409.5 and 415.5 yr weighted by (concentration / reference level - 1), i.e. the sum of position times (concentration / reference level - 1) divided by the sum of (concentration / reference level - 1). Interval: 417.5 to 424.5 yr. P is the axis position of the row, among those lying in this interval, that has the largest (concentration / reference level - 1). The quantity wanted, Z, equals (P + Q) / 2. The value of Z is 418.5 yr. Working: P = 423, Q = 414.1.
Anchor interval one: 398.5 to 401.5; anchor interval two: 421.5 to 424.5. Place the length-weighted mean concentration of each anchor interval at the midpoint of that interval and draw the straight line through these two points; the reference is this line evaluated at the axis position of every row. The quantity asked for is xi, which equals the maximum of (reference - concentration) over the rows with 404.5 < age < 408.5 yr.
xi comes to 1.0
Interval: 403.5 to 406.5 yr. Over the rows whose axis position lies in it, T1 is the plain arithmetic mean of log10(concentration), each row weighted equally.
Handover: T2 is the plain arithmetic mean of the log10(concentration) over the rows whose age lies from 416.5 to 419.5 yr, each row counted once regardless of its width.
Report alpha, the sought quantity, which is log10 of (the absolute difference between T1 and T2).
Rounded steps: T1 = 1.23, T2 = 1.25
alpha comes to -1.7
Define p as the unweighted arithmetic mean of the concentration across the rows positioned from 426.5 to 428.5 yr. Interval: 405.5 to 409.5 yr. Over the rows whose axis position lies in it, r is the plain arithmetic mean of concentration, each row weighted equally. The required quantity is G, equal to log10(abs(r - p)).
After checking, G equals 0.44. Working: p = 20.4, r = 17.7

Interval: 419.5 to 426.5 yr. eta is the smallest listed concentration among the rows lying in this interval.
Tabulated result 18.02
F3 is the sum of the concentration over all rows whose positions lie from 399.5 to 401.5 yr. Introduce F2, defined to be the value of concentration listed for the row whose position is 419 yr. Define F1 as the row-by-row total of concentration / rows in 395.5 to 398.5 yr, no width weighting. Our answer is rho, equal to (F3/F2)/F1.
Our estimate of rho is 0.039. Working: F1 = 50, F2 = 17.97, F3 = 35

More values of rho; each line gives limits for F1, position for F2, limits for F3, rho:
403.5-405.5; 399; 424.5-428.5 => 0.139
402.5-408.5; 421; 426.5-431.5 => 0.049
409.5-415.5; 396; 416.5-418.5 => 0.020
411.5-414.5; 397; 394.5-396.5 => 0.036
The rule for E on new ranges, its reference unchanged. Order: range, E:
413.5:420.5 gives -0.5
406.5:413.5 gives 0.1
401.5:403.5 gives -0.4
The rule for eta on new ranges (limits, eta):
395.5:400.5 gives 16.38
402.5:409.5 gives 16.75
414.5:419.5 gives 16.79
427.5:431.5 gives 19.29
